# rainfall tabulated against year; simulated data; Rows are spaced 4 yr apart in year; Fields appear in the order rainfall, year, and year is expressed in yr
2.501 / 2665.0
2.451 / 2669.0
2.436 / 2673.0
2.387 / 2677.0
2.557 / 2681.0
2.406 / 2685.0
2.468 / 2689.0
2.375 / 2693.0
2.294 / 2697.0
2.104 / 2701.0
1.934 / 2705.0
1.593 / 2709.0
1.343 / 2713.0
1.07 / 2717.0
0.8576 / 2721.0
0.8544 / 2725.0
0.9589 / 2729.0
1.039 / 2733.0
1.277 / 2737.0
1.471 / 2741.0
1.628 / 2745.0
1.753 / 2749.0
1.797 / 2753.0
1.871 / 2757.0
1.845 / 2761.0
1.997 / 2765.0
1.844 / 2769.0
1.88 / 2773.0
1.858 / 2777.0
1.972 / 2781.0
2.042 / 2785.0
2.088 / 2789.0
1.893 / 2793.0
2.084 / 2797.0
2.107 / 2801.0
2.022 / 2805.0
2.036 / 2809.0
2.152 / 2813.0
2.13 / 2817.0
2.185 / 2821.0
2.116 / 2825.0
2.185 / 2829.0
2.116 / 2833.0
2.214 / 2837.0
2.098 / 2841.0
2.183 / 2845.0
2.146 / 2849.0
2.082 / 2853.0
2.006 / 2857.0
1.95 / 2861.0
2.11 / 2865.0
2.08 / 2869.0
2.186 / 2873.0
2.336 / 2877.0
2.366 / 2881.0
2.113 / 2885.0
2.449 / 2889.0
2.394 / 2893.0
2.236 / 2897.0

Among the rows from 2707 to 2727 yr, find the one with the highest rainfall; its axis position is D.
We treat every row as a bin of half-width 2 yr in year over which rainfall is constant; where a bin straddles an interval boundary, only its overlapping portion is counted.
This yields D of 2709.0 yr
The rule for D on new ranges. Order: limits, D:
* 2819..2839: 2837.0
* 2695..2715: 2697.0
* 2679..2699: 2681.0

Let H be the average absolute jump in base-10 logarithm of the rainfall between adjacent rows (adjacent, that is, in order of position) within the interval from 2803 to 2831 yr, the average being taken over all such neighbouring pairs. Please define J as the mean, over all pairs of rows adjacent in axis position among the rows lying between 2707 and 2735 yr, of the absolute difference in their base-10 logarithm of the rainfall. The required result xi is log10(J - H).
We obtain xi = -1.32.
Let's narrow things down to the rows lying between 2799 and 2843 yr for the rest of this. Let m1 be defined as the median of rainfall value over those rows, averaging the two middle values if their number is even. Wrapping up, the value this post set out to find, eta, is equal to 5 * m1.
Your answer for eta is 10.6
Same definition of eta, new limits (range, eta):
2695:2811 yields 9.3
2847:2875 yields 10.4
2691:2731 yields 7.3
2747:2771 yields 9.2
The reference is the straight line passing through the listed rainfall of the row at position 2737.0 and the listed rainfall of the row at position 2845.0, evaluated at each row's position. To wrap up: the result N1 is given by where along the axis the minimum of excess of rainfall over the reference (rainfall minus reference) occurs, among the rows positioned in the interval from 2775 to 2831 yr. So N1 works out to 2825.0 yr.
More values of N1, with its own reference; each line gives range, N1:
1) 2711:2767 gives 2725.0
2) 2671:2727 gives 2725.0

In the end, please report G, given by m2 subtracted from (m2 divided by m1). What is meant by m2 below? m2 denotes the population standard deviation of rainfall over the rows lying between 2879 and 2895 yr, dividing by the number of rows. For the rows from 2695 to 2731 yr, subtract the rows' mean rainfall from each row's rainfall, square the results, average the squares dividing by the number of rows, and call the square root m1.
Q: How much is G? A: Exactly 0.12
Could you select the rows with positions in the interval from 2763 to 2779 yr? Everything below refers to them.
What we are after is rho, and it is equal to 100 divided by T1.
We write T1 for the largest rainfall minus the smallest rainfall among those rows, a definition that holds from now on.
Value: 654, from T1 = 0.15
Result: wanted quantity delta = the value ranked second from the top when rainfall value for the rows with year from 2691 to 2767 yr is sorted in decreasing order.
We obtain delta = 2.294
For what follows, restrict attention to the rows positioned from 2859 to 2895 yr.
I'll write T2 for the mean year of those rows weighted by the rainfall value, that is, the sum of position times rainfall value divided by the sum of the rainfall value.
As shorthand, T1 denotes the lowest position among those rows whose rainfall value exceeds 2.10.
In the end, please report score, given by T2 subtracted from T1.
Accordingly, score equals -12.6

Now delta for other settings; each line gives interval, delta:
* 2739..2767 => 1.871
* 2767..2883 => 2.336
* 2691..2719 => 2.294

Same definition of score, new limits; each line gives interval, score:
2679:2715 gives -14.2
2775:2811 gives 7.8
